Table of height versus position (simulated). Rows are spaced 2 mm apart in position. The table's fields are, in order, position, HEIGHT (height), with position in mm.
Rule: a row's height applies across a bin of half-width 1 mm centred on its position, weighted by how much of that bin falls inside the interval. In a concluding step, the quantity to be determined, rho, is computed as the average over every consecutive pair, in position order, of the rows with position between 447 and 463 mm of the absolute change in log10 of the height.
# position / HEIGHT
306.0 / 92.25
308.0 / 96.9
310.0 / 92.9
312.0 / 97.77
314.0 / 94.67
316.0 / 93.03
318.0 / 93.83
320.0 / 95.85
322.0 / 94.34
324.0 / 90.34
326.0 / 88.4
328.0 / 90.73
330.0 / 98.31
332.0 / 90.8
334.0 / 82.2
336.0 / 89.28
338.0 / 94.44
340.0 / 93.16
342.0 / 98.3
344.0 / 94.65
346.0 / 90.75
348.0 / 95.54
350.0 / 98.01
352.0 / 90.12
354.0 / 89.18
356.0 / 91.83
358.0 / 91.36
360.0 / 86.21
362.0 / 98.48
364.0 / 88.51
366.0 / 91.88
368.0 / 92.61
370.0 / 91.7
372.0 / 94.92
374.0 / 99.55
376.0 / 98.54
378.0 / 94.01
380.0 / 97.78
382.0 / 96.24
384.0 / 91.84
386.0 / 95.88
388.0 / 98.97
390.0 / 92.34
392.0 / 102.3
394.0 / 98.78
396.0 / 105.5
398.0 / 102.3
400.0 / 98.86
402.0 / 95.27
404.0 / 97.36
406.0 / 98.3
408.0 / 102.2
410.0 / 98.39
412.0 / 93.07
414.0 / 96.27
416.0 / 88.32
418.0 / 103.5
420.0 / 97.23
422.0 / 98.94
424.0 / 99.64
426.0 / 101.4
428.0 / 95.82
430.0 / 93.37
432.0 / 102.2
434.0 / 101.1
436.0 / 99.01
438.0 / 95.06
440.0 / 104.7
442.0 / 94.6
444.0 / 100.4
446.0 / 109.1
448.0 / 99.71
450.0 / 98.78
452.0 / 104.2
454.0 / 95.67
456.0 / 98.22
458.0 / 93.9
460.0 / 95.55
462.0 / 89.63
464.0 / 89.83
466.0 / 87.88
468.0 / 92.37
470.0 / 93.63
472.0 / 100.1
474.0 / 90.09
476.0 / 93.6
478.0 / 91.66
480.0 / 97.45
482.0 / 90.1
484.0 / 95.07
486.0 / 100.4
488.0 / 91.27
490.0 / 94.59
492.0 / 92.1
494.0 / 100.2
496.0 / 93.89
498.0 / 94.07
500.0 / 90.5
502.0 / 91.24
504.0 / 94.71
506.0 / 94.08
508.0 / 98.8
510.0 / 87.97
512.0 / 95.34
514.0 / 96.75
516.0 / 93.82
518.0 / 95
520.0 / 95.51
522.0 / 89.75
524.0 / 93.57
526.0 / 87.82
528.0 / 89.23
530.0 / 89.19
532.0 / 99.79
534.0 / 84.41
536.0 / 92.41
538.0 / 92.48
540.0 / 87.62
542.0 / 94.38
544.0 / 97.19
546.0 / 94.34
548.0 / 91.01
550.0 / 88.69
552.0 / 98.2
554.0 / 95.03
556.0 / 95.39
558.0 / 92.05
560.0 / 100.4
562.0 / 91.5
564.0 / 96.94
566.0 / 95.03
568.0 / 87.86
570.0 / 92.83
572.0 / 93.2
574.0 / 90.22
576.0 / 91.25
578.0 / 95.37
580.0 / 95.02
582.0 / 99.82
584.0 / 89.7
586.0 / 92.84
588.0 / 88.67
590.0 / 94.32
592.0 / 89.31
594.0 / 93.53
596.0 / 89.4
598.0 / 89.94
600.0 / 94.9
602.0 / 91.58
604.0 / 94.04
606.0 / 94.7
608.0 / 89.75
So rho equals 0.0187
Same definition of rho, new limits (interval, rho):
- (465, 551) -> 0.0213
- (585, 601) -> 0.0194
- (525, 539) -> 0.0280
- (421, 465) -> 0.0208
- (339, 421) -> 0.0205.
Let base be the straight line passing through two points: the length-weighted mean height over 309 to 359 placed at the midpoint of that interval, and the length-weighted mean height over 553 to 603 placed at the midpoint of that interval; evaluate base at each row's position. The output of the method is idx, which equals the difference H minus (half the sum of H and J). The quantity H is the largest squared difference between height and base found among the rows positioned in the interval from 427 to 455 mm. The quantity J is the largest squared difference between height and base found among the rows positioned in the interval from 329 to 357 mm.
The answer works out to 75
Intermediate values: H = 262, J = 112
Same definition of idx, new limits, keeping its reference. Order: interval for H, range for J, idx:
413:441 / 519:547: 33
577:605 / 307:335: -33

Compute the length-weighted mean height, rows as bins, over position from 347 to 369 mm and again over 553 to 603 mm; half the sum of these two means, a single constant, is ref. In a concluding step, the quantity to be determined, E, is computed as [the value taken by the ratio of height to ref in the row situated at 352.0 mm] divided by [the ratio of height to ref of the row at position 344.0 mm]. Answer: 0.95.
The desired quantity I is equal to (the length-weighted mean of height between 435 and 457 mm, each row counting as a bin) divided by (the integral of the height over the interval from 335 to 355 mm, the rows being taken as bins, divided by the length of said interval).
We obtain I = 1.071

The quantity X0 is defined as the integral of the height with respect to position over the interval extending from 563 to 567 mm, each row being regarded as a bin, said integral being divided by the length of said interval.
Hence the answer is 96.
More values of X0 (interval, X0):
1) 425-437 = 99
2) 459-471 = 91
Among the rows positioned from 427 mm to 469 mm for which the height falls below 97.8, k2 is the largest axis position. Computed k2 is 468.0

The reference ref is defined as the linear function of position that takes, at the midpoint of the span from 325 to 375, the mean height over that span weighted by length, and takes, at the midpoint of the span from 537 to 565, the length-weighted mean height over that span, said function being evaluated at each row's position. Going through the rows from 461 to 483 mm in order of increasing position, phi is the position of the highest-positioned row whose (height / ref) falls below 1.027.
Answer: 482.0 mm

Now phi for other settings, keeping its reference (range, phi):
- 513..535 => 534.0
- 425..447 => 442.0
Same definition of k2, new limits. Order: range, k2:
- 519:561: 558.0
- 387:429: 428.0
